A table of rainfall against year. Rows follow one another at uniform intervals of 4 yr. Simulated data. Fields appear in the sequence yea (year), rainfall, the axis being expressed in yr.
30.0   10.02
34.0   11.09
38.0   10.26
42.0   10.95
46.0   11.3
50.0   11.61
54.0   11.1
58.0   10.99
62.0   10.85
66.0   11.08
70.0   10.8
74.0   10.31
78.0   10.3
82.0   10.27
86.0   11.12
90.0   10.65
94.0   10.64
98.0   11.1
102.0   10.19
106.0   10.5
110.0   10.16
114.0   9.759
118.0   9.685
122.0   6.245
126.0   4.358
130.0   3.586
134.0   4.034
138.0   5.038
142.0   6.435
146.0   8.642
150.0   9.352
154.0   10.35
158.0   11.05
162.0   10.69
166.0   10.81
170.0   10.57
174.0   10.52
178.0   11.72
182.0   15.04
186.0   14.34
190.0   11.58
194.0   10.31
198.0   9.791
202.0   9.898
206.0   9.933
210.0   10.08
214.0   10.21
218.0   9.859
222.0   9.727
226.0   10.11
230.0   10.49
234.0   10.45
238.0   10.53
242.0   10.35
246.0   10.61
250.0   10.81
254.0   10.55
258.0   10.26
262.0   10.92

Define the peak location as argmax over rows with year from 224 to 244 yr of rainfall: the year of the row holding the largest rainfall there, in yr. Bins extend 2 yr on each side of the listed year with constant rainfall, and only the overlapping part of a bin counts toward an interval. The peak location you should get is 238.0 yr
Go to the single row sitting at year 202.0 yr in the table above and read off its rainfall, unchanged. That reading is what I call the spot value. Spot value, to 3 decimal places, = 9.898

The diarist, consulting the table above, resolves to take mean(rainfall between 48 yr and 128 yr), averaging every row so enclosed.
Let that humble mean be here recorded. 10.1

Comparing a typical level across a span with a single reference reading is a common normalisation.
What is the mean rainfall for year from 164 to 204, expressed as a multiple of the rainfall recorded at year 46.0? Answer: 1.01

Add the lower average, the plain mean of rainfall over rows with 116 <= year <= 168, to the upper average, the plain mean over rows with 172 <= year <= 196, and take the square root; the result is 4.47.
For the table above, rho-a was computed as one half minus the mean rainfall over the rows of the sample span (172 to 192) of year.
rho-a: -12.1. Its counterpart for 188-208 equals -9.8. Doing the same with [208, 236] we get -9.6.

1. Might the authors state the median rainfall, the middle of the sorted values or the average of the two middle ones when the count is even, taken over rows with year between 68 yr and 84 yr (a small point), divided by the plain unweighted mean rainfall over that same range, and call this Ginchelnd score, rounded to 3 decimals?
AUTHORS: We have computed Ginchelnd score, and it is 0.989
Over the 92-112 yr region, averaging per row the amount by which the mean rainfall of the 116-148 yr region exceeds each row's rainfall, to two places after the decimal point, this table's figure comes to -4.52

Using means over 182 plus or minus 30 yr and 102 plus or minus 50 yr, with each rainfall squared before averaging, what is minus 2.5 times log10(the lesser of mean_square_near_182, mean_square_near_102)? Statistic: -4.87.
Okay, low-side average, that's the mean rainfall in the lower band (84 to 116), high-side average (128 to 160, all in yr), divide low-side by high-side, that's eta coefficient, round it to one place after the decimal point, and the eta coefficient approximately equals 1.4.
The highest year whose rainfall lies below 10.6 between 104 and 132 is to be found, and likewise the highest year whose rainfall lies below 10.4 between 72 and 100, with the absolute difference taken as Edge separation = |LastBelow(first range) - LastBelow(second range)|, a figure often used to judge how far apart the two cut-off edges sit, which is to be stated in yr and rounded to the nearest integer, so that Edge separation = 48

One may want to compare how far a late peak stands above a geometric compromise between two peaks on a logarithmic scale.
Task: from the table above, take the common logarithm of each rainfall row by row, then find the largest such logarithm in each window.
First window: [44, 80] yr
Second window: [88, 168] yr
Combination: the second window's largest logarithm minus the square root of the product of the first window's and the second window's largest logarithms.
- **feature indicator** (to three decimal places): -0.010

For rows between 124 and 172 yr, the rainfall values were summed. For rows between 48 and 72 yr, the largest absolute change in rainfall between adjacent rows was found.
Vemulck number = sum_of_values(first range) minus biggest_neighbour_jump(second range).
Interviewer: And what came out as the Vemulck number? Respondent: 94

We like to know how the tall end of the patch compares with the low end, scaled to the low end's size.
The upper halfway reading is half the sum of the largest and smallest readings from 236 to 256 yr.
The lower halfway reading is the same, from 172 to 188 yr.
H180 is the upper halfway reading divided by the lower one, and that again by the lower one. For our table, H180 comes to 0.065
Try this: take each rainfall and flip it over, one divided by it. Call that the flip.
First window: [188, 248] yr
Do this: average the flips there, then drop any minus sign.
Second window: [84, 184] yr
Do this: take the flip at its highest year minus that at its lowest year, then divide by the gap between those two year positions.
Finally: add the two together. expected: 0.097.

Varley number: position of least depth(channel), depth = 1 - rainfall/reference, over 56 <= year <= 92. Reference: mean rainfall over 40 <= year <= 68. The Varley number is 86.0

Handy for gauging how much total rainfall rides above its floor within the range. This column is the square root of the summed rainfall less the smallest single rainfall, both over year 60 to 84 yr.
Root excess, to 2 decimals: 7.30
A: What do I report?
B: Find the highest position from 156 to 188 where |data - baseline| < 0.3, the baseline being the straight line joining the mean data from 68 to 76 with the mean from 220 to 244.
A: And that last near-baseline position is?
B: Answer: 174.0 yr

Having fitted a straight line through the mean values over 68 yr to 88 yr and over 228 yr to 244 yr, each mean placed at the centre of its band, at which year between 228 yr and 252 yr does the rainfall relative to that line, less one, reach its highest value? 250.0 yr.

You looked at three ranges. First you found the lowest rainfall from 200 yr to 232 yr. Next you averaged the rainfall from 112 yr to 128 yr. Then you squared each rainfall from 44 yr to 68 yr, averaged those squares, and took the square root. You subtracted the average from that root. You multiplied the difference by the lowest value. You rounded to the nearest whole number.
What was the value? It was 35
